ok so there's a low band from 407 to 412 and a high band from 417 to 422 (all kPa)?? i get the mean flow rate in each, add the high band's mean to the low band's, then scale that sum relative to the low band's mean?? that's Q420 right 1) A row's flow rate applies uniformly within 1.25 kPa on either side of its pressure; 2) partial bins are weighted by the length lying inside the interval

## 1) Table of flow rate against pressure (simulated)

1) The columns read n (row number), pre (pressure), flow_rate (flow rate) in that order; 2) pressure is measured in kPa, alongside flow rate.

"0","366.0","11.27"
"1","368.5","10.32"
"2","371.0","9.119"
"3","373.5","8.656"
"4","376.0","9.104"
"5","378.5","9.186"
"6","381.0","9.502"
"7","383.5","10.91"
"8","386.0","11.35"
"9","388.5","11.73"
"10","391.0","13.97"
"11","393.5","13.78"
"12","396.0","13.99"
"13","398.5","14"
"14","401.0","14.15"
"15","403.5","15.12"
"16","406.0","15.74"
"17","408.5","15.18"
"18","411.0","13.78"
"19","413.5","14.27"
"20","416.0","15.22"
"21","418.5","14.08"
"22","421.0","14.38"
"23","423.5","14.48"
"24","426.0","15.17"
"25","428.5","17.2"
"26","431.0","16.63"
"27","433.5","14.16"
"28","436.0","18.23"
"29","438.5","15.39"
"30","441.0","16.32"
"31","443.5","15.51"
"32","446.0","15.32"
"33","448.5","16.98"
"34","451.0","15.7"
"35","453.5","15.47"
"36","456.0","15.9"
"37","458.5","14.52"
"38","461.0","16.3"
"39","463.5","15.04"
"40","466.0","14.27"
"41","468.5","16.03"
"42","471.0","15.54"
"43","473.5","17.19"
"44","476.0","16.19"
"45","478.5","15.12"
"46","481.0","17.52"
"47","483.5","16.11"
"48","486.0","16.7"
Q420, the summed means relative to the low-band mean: 1.98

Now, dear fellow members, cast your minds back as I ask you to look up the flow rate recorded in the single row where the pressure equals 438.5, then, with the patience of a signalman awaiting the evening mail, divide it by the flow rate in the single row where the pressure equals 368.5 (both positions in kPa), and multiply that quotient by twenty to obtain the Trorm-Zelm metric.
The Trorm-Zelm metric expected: 30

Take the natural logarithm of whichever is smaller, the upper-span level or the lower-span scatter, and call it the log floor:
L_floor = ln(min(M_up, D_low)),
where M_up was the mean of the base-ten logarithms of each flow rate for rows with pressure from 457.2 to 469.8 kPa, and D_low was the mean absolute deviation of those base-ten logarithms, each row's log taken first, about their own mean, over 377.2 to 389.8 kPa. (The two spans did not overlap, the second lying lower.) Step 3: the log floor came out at -3.2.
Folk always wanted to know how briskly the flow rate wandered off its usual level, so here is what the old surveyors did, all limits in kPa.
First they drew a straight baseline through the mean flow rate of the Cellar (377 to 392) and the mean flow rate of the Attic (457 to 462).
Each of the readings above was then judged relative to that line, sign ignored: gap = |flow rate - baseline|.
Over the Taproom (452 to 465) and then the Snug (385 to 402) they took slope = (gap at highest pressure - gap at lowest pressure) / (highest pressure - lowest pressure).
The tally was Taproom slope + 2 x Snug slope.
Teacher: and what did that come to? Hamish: 0.3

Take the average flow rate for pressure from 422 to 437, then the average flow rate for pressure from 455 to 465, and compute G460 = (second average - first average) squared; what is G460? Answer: 0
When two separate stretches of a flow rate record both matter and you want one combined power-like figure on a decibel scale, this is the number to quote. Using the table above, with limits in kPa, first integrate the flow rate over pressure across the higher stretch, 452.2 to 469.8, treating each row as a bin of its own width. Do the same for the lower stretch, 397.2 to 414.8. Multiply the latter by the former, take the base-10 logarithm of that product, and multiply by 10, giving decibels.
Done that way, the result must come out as 48.4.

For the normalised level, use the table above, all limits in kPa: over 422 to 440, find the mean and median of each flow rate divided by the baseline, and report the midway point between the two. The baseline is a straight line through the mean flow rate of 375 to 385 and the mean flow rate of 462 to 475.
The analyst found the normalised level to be 1.20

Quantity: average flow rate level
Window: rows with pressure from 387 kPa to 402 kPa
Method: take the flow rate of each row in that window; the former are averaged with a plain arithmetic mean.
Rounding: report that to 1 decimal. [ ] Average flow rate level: 13.6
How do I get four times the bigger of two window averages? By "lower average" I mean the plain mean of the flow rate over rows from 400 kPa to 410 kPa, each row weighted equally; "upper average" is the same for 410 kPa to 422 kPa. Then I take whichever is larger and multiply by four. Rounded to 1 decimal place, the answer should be 60.2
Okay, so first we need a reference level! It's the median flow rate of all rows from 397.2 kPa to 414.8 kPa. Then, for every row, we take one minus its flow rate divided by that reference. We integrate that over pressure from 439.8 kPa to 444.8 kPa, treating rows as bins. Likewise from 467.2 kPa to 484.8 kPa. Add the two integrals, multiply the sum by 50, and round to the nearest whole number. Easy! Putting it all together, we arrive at -150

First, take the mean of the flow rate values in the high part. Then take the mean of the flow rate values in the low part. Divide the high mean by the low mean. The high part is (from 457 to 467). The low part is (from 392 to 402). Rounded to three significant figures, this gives 1.08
